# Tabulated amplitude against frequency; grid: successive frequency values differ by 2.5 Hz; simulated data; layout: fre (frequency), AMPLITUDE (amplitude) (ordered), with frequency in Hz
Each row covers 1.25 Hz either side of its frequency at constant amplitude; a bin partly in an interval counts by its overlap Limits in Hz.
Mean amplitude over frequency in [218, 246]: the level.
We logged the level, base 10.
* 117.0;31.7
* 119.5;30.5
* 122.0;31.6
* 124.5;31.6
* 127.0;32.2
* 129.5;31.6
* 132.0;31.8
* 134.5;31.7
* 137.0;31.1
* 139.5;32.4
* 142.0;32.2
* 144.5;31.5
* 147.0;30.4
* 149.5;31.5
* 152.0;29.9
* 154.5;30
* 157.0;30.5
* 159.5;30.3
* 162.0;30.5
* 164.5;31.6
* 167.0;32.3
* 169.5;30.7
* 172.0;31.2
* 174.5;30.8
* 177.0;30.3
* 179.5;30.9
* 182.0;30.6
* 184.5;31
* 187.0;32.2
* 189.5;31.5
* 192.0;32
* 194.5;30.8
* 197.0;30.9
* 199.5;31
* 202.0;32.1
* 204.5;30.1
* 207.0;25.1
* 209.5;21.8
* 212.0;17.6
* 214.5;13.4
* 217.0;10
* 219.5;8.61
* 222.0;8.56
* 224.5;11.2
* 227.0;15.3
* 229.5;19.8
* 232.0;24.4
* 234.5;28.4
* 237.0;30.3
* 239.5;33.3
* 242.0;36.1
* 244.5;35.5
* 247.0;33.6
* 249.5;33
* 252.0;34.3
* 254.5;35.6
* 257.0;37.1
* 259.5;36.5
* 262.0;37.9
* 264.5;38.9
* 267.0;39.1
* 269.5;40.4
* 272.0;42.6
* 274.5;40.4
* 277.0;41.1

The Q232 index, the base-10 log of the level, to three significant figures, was 1.36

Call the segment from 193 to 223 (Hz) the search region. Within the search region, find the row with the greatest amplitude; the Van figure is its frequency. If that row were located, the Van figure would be 202.0 Hz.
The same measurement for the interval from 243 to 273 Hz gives 272.0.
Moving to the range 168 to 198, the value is 187.0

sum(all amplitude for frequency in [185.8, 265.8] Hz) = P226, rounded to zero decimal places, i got 877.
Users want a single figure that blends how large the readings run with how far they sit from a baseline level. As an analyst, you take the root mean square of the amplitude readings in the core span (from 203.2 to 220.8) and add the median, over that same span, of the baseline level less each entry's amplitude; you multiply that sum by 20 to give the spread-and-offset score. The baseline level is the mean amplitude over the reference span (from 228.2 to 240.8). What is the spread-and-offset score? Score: 584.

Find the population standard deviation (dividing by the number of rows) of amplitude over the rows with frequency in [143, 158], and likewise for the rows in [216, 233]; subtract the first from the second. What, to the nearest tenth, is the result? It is 5.0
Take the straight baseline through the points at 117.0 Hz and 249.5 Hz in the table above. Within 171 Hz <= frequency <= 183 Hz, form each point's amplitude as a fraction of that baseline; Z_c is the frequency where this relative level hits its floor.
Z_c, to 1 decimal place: 177.0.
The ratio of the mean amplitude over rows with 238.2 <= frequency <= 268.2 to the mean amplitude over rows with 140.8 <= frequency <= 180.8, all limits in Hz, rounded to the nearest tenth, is 1.2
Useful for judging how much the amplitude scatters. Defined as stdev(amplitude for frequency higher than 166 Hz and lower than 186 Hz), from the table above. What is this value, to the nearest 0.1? 0.6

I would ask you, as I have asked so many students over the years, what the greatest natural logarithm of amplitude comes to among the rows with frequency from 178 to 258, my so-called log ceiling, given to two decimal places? 3.61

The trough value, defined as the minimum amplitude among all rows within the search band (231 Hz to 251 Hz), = 24.4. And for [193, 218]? 10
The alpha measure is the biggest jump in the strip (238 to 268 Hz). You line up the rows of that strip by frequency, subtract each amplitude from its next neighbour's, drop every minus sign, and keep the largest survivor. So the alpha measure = 2.8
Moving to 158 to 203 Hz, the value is 1.6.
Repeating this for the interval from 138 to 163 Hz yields 1.6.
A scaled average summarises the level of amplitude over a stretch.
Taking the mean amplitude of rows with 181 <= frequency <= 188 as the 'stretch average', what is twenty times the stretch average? 625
